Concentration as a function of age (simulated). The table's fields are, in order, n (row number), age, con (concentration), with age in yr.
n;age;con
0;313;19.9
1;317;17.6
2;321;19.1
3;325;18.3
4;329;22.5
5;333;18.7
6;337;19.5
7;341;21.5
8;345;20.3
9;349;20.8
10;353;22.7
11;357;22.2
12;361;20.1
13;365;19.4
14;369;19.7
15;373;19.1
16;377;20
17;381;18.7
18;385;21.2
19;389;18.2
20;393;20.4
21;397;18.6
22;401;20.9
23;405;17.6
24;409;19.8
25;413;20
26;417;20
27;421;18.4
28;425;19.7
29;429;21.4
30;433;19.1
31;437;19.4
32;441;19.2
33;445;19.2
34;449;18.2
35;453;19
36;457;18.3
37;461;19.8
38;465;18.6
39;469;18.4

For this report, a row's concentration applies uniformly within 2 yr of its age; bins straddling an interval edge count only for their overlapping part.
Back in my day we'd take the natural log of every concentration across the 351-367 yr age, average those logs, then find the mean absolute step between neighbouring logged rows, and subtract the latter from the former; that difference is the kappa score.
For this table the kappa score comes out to 2.99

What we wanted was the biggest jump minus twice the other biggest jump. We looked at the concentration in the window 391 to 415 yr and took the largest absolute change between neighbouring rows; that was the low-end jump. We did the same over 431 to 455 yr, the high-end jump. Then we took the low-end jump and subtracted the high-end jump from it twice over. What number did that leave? 1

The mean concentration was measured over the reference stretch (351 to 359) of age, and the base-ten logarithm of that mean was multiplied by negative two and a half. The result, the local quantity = -3.38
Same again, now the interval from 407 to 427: -3.23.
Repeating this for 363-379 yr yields -3.23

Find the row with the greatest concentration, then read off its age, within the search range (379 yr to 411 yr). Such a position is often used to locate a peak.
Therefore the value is 385 yr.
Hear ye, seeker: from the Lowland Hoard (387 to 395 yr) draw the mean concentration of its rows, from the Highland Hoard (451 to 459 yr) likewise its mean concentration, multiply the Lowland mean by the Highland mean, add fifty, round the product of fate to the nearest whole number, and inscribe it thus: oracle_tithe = 410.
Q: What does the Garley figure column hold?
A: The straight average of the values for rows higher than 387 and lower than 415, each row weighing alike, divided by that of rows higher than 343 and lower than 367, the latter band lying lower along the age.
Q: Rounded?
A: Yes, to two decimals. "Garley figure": 0.93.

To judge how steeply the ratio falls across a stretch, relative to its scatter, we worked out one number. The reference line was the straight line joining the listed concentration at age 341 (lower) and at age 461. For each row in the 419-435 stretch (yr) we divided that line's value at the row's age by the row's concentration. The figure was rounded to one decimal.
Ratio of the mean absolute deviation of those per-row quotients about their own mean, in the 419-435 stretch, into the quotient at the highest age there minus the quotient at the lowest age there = -1.1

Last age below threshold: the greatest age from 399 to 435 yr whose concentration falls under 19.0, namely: 421 yr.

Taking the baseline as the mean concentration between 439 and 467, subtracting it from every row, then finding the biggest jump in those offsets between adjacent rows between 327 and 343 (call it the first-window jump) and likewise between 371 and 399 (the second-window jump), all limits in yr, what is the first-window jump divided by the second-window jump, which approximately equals 1.27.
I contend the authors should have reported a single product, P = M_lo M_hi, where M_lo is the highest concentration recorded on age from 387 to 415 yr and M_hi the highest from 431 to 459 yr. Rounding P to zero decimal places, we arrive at 405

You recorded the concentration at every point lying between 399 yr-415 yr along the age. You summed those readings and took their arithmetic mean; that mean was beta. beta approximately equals 19.6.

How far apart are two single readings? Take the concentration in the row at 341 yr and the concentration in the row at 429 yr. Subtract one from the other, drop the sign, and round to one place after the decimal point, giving 0.1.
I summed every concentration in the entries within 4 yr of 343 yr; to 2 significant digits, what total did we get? 42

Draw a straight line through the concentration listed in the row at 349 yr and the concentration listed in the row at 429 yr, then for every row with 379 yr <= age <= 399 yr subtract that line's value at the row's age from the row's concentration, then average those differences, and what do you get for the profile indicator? -1.7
